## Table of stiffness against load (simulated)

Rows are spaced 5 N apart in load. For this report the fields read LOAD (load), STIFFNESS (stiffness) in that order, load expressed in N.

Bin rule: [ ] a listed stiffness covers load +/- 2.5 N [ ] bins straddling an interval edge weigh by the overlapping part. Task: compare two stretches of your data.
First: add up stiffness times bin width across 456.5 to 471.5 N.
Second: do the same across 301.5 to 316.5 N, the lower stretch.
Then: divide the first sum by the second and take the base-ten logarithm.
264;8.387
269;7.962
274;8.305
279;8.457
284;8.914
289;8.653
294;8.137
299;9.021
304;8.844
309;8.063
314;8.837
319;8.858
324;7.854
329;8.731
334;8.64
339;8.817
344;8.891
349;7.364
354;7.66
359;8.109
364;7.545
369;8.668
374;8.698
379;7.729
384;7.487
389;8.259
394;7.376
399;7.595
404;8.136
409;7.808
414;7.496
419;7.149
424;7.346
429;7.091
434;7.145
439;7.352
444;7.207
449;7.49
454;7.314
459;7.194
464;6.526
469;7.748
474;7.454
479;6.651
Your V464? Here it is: -0.08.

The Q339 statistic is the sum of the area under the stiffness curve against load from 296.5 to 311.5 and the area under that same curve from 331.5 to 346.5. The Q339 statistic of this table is 261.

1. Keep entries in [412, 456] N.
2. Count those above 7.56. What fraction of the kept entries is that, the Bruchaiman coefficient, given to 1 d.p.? 0.0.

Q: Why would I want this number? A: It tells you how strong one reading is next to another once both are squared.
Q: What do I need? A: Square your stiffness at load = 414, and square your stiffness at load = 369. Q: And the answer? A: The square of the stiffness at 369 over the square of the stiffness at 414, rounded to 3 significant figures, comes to 1.34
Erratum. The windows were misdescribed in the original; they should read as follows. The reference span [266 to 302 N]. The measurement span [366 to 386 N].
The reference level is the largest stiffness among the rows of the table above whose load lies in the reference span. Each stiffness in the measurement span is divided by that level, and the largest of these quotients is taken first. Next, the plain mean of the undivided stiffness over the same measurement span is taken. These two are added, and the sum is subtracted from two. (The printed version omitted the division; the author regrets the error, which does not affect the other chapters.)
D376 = -7.1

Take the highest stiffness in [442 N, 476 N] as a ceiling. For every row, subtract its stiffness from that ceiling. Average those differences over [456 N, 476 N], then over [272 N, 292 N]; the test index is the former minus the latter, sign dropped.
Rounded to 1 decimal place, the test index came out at 1.4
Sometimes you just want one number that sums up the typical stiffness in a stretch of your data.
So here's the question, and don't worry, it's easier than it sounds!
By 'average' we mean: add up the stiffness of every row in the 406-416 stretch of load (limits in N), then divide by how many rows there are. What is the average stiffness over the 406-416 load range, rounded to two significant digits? 7.7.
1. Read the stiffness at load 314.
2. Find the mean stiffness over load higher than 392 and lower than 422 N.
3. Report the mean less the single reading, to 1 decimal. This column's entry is -1.2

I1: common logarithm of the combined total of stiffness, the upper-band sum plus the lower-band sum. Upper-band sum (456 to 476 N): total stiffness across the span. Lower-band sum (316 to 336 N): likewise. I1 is 1.799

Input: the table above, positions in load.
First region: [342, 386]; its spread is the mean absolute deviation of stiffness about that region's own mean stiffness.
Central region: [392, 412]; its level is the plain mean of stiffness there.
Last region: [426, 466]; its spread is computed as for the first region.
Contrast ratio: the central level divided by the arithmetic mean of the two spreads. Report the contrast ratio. 22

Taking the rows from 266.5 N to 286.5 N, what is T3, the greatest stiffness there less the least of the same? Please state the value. 1.0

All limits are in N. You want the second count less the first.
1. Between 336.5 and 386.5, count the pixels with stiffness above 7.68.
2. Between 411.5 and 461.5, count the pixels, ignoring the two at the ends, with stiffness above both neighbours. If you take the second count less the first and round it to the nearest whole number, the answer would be -3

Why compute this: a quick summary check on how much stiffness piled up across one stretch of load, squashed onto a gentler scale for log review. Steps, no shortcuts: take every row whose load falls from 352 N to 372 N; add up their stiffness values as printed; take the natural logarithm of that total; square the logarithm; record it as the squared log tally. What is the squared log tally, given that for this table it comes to 12.0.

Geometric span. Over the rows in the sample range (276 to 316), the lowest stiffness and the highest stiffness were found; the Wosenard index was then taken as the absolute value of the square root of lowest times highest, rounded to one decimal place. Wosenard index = 8.5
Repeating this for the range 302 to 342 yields 8.3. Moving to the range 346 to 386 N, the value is 8.0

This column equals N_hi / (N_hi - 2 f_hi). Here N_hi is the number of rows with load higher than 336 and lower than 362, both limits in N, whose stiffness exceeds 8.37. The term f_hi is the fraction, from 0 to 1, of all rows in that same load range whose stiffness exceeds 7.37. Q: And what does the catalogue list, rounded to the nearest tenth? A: 5.0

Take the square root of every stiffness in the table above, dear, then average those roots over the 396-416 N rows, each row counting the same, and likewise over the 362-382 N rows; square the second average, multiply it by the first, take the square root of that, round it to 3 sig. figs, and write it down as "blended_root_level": 4.76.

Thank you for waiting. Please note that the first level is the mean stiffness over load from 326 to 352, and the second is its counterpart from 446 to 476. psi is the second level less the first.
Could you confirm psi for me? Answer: -1.2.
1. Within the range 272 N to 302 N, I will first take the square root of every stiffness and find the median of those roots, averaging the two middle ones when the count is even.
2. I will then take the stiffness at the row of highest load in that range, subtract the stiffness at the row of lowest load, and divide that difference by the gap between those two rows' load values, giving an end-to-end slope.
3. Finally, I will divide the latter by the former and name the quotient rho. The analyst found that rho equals 0.010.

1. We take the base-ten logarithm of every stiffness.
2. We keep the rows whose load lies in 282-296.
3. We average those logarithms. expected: 0.933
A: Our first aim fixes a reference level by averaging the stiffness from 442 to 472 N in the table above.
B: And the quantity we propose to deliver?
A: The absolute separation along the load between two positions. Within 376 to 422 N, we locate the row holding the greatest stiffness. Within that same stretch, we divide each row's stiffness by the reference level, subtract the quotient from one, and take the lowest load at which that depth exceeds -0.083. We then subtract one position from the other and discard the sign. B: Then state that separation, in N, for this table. 10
